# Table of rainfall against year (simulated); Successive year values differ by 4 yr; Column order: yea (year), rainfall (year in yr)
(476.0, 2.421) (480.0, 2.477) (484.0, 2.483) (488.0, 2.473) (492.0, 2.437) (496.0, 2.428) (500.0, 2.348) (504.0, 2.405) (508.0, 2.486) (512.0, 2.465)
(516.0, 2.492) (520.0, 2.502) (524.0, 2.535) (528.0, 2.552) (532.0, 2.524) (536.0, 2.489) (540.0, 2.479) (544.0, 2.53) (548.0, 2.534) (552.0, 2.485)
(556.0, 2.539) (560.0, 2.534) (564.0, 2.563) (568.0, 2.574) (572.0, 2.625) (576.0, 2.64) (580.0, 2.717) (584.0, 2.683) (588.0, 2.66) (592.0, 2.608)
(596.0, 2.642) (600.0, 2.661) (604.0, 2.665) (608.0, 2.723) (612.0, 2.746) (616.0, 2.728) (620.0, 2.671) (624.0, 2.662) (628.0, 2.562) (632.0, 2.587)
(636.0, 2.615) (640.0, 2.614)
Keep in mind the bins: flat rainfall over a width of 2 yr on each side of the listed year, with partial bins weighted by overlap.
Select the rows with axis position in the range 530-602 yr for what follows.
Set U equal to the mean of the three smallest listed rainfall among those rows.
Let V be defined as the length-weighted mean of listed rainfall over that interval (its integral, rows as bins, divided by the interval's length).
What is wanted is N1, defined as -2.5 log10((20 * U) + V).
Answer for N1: -4.30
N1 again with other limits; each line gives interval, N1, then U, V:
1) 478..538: -4.25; 2.39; 2.47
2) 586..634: -4.34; 2.59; 2.66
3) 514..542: -4.30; 2.49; 2.51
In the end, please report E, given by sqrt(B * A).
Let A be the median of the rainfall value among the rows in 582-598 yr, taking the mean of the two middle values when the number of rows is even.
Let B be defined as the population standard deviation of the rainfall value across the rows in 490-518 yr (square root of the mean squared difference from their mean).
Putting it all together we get 0.352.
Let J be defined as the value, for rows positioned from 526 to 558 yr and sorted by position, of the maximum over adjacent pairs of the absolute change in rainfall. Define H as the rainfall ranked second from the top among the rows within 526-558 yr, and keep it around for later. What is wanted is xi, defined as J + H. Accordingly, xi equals 2.59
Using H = 2.539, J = 0.054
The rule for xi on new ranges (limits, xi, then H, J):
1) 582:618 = 2.79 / 2.728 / 0.058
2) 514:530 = 2.57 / 2.535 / 0.033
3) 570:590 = 2.76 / 2.683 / 0.077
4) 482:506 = 2.55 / 2.473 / 0.080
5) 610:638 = 2.83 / 2.728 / 0.100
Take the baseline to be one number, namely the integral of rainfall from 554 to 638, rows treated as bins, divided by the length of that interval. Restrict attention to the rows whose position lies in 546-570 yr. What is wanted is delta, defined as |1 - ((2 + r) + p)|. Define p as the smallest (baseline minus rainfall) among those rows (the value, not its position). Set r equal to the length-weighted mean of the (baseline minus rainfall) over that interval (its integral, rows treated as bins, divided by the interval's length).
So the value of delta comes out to 1.16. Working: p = 0.06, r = 0.100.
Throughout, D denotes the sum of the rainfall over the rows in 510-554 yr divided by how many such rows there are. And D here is 2.51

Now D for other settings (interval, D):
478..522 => 2.45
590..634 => 2.66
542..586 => 2.58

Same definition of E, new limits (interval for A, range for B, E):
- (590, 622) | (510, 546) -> 0.270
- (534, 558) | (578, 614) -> 0.321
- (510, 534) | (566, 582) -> 0.359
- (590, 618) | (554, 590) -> 0.406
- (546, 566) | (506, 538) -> 0.262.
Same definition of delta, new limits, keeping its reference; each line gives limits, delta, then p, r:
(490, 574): 1.15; 0.01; 0.137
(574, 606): 0.90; -0.08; -0.021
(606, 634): 0.86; -0.11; -0.030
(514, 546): 1.21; 0.09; 0.125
